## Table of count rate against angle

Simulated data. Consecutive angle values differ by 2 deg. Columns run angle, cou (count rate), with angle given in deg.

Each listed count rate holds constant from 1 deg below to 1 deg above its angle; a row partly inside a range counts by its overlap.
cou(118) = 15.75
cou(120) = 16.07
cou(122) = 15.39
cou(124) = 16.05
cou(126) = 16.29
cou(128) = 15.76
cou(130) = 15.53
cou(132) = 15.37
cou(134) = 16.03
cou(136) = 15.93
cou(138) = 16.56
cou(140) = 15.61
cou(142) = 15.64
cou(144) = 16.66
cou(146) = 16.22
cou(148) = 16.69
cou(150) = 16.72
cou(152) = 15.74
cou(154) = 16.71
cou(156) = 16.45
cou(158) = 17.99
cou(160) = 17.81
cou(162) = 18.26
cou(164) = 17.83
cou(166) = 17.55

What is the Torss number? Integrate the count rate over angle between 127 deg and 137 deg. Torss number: 157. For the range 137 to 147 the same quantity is 161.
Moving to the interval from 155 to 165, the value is 177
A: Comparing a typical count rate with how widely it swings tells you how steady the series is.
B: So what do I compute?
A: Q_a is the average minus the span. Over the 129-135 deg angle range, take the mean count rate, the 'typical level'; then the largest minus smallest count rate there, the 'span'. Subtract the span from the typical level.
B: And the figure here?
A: 15.0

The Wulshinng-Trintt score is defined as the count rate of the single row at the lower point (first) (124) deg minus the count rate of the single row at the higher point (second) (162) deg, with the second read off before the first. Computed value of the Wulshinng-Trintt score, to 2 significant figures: -2.2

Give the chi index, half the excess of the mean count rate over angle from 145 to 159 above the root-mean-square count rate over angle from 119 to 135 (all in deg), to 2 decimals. 0.42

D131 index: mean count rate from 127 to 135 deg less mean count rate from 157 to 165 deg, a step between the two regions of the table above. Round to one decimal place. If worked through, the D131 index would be -2.3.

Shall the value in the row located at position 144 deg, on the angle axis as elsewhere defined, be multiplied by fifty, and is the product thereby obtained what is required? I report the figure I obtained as 833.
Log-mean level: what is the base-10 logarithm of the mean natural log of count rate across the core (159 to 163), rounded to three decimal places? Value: 0.461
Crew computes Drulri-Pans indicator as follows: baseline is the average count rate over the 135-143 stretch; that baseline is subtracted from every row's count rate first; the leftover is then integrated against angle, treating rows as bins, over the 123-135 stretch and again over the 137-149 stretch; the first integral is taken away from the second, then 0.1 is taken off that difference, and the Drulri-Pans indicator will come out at 4.6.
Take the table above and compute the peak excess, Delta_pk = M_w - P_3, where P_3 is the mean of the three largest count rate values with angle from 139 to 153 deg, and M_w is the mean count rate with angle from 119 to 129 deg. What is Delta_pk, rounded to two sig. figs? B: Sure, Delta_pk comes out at -0.78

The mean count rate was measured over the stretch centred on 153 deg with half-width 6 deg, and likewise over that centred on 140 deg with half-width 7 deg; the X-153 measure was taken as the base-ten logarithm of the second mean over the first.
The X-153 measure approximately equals -0.02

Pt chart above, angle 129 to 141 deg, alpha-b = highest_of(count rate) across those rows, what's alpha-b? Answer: 16.56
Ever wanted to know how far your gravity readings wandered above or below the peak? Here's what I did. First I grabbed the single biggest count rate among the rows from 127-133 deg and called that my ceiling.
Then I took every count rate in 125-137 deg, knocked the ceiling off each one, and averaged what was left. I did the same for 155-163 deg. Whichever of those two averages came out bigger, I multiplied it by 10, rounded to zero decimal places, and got 19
